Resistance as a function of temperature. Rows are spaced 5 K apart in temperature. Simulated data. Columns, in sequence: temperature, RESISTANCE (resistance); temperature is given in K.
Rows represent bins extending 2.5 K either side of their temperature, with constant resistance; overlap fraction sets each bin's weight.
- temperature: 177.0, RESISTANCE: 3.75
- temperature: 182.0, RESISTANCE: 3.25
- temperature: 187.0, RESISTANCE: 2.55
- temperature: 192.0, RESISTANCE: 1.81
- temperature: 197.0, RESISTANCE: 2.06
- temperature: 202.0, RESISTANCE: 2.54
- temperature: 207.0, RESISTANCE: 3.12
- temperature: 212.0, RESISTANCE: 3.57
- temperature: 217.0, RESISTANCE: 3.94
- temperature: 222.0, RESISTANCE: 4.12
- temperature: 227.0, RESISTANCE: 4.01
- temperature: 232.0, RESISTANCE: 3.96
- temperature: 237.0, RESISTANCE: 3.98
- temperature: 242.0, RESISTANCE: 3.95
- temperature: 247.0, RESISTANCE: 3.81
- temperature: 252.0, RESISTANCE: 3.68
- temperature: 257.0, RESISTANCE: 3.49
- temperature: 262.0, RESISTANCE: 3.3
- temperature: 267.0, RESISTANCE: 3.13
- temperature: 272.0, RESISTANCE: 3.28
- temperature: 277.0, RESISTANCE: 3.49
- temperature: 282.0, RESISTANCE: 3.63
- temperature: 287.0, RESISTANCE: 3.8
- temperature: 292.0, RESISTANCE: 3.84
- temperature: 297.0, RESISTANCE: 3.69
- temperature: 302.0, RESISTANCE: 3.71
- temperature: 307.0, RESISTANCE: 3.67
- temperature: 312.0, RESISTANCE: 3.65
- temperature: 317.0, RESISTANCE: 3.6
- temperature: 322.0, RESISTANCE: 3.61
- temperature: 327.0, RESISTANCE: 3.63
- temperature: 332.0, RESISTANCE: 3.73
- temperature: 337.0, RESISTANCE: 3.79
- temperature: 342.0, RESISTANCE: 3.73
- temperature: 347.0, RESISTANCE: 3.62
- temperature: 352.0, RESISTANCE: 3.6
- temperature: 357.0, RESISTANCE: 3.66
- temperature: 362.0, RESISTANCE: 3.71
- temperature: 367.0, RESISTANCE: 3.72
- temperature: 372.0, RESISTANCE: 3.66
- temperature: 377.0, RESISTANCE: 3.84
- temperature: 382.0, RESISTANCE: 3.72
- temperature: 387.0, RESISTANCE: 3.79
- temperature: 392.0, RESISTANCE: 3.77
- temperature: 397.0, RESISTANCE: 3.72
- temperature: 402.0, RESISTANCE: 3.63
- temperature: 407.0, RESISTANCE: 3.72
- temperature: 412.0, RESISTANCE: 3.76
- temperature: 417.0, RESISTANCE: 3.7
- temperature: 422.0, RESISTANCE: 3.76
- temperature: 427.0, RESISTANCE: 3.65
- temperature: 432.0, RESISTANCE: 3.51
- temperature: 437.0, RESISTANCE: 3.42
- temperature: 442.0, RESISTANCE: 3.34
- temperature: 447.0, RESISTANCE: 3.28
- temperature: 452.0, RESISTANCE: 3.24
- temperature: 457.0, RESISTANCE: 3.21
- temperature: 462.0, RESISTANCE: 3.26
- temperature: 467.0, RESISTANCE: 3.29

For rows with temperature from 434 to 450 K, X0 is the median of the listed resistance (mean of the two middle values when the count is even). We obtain 3.3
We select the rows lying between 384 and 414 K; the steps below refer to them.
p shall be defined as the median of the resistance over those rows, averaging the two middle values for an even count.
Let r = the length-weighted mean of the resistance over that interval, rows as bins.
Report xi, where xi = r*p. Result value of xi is 14.0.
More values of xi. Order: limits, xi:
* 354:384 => 13.8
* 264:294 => 12.5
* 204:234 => 14.9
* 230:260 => 14.7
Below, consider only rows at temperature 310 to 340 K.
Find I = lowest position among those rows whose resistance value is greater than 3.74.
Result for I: 337.0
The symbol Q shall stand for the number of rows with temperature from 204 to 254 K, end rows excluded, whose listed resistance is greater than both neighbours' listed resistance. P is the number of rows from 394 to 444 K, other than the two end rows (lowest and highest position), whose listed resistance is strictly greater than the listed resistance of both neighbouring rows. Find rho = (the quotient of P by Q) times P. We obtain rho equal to 2.00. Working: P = 2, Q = 2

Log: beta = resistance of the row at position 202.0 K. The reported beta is 2.54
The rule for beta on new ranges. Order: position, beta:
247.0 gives 3.81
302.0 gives 3.71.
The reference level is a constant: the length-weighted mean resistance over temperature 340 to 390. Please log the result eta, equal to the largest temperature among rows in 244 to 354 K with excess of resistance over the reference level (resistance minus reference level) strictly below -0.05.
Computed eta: 352.0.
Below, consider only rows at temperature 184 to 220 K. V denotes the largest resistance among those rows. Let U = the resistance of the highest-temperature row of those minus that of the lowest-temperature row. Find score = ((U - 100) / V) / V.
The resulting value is -6.4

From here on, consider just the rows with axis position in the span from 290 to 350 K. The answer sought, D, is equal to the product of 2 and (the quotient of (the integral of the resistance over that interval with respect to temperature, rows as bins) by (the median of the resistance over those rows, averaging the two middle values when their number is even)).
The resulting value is 120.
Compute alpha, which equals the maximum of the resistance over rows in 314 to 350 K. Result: 3.79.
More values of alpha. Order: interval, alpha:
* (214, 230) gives 4.12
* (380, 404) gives 3.79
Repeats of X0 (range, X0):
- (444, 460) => 3.2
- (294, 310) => 3.7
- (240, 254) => 3.8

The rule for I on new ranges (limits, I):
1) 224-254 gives 227.0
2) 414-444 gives 422.0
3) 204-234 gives 217.0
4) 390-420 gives 392.0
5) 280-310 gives 287.0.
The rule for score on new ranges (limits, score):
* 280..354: -6.8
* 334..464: -6.8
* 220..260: -5.9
